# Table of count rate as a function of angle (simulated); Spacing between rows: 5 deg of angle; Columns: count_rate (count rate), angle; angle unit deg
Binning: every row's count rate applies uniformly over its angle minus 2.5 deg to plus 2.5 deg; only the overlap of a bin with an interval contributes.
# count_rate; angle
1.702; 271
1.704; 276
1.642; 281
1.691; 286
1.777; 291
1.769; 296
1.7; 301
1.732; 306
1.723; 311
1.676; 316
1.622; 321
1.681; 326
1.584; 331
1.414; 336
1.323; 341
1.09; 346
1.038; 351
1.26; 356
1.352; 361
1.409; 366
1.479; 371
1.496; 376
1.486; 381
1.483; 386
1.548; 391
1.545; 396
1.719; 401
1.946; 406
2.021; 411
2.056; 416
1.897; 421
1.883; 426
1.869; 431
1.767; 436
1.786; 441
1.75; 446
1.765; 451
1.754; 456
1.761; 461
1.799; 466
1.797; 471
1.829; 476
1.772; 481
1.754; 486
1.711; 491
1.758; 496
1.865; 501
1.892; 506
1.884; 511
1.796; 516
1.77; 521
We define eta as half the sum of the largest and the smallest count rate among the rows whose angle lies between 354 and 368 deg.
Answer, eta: 1.33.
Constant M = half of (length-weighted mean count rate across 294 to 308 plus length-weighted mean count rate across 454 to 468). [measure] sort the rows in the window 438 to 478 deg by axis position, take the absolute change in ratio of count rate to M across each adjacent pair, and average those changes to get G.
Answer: 0.011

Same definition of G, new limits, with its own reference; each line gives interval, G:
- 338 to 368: 0.075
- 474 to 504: 0.031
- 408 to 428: 0.040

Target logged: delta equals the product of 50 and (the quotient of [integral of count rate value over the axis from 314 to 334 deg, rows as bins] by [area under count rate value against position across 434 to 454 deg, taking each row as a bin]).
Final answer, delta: 46.3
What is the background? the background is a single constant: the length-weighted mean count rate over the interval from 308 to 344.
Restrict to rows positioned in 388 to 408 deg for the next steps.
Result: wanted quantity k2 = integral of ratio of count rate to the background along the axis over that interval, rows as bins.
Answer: 21 deg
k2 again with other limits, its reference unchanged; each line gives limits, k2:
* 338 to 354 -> 12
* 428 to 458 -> 34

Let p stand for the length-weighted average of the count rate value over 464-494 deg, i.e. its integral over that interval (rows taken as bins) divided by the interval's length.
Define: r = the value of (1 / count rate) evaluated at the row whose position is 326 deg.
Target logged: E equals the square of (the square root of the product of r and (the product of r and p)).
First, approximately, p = 1.78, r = 0.595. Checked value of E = 0.63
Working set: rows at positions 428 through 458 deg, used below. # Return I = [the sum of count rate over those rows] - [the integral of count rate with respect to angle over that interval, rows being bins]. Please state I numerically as -42.8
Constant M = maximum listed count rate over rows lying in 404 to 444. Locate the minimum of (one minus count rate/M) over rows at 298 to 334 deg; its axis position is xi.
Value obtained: 306 deg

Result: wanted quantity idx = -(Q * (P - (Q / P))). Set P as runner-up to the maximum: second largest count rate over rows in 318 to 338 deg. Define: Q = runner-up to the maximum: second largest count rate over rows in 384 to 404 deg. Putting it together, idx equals -1.0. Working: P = 1.622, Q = 1.548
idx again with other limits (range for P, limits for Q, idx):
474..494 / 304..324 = -1.4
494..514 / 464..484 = -1.7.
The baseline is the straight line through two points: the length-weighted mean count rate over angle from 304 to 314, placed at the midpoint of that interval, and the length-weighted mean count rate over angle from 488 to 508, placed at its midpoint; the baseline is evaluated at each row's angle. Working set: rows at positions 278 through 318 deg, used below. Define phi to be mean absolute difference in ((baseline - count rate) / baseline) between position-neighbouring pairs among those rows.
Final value 0.03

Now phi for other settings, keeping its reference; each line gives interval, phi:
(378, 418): 0.05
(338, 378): 0.06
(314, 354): 0.06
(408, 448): 0.03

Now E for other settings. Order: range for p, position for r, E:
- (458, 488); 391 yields 0.75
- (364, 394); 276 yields 0.51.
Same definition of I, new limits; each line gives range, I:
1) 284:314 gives -41.6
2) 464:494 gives -42.6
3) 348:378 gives -31.9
